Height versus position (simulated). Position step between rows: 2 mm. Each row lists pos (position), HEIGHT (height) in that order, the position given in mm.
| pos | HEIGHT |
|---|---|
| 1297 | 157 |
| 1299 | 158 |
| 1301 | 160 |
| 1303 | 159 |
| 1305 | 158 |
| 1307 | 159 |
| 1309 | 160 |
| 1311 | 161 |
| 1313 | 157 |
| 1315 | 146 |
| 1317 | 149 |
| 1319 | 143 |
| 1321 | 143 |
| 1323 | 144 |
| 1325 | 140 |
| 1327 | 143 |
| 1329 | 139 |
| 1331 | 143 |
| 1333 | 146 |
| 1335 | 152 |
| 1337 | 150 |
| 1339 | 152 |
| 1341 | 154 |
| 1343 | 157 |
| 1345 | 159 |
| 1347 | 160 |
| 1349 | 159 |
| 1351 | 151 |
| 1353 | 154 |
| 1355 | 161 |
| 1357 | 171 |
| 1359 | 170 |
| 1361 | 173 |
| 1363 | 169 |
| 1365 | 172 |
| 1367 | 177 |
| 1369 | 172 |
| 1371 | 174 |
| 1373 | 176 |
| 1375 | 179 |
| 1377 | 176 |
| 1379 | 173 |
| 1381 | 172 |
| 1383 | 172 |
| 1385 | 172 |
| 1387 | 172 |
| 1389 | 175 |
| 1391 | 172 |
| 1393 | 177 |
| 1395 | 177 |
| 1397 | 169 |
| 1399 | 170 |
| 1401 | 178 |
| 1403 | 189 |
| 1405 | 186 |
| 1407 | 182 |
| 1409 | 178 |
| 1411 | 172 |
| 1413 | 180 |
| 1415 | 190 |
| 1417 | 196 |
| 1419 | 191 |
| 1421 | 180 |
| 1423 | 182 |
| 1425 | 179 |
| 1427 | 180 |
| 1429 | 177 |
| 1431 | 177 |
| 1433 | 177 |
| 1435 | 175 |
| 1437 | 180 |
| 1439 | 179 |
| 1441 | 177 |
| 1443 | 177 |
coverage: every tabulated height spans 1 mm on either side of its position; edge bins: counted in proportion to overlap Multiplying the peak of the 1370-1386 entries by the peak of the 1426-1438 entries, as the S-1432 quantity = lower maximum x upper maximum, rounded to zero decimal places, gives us 32220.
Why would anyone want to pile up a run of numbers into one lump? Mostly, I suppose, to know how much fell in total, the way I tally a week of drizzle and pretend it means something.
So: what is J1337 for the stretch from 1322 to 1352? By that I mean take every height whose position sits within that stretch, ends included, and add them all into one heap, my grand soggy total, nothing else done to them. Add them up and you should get 2249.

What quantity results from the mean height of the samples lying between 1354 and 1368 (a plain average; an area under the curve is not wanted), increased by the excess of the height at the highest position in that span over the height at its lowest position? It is 186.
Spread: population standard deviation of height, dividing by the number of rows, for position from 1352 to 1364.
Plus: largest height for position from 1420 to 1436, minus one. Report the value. 188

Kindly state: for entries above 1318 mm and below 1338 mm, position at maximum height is 1335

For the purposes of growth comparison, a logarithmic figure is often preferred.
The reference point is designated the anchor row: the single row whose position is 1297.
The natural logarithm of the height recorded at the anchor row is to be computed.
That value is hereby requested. 5.06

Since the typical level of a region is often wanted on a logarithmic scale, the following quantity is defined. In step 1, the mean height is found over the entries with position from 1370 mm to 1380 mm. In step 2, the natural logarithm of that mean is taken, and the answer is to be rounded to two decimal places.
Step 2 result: 5.17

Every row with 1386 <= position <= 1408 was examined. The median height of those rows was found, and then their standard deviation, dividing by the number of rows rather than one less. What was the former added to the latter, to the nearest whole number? 183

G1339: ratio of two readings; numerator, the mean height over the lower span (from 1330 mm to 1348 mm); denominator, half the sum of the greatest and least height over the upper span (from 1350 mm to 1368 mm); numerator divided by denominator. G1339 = 0.93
